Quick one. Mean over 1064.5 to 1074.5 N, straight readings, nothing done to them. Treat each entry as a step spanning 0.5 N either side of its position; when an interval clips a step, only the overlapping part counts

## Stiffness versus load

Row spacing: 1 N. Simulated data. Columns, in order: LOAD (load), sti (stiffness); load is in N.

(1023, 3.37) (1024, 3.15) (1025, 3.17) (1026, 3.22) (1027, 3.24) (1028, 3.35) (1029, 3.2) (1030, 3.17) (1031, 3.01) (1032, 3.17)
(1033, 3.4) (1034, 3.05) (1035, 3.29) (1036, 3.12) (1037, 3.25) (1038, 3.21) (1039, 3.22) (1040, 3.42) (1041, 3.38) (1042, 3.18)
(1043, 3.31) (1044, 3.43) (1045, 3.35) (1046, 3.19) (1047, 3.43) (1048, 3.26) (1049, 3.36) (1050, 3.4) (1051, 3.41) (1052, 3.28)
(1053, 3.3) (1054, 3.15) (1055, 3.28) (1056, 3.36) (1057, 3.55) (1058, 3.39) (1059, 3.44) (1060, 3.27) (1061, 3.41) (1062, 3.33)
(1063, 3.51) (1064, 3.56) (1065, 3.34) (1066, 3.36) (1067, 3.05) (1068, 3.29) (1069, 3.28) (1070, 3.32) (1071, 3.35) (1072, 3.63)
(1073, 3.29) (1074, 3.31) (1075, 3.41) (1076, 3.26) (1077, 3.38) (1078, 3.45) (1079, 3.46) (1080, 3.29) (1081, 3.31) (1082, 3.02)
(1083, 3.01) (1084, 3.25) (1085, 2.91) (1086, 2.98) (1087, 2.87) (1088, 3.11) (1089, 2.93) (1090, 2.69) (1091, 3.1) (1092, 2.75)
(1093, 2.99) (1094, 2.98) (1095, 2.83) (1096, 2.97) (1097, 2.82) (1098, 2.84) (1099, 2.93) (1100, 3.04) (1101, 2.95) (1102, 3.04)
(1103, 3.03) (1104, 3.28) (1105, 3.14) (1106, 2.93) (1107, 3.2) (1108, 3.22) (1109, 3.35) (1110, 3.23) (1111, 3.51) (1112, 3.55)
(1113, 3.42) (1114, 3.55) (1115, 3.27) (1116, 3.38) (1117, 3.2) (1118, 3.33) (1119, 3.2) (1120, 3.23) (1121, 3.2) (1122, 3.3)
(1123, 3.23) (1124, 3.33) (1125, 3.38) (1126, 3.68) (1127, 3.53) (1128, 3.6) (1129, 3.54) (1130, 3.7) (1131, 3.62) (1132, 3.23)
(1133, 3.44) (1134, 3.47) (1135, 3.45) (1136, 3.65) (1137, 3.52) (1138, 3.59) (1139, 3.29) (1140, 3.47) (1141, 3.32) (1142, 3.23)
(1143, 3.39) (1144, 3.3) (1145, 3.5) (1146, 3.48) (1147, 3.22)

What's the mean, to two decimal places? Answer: 3.32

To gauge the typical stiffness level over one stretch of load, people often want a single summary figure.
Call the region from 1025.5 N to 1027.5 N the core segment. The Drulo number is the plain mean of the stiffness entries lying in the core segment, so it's 3.23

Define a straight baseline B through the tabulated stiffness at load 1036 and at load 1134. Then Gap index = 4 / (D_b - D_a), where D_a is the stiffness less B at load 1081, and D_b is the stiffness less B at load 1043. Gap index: 29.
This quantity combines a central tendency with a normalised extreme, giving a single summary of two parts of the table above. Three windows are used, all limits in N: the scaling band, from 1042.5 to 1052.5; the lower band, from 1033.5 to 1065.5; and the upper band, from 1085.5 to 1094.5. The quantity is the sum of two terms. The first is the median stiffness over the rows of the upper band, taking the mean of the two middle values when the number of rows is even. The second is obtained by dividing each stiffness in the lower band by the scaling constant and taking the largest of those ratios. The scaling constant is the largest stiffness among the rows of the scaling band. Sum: 4.02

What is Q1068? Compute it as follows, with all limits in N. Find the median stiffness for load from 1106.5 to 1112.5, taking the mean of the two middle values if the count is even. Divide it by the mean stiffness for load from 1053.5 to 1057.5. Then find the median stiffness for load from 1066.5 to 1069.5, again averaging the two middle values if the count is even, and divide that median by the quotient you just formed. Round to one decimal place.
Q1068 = 3.3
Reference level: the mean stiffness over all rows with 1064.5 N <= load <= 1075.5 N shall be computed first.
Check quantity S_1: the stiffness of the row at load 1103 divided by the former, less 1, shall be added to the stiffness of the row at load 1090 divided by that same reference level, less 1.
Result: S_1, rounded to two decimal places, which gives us -0.28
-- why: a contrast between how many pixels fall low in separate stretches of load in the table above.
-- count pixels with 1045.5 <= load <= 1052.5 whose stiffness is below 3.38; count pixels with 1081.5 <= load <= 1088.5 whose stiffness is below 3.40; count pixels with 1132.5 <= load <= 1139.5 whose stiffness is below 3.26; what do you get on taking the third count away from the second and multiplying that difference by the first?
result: 28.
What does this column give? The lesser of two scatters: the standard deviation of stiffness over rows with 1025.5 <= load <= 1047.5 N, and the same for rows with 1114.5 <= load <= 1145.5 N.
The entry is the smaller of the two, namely 0.12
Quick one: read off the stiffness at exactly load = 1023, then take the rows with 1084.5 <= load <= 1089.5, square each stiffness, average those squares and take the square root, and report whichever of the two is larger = 3.37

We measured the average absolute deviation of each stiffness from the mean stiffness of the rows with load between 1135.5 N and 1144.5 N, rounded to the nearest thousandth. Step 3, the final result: 0.124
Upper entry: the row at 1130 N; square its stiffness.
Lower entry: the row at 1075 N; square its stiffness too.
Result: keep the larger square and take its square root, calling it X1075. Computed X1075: 3.7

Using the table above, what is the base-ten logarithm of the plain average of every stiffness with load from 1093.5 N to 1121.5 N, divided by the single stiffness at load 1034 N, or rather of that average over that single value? 0.016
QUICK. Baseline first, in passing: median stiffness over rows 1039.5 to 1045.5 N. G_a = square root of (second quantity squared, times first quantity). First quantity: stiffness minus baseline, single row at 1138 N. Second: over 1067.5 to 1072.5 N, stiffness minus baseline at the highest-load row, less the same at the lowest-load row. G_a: 0.16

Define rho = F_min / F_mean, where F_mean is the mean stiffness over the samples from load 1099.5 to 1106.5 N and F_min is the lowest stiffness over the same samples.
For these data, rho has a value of 0.958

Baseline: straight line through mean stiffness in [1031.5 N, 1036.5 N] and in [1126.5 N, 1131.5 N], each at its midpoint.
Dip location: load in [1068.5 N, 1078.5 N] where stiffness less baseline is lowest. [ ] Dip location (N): 1076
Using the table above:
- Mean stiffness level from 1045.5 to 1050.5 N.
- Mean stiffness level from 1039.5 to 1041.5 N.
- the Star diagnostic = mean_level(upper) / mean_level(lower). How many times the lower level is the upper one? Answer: 0.98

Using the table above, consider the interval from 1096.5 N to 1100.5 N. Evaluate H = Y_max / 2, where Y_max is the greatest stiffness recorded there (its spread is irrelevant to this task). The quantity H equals 1.52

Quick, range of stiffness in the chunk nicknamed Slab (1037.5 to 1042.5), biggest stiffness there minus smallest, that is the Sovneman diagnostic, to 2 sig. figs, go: 0.24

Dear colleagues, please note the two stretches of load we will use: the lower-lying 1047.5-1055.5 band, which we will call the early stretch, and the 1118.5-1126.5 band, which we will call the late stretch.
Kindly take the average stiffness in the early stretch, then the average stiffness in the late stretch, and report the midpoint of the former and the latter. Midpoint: 3.31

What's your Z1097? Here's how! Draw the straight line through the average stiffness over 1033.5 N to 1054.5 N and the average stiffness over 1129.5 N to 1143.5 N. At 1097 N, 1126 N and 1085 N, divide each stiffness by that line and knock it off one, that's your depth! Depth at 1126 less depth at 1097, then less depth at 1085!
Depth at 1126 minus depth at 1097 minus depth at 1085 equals -0.37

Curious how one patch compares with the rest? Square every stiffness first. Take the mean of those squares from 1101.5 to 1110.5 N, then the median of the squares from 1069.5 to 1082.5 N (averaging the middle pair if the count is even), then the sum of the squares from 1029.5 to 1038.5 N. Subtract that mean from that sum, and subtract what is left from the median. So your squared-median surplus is -70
